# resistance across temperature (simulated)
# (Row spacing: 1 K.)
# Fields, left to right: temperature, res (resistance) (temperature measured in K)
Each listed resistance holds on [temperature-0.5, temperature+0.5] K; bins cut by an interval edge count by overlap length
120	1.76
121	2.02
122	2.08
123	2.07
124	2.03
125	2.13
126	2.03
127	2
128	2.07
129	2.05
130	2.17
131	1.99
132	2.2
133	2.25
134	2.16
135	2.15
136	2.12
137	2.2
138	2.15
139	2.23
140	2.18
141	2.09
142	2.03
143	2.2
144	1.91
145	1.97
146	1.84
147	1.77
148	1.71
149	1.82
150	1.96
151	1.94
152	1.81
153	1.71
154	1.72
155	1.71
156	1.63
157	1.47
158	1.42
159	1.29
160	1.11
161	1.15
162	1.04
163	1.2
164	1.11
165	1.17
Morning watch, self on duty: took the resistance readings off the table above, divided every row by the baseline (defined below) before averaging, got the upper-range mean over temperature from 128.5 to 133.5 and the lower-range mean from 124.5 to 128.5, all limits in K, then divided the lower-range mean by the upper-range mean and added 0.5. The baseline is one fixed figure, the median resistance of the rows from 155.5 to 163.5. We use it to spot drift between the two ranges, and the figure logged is 1.47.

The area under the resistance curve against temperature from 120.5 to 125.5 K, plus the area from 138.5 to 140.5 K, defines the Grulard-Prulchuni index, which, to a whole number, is 15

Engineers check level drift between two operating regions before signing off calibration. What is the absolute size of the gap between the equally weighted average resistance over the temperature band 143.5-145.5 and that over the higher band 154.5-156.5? 0.27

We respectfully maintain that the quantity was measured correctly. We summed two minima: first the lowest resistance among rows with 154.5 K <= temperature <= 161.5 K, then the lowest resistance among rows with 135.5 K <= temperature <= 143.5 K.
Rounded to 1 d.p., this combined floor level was 3.1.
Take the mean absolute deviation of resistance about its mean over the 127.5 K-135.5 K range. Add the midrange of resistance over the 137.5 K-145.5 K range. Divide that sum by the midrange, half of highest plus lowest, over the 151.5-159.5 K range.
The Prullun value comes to 1.38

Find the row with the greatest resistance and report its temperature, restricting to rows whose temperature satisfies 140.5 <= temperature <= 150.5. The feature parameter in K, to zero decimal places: 143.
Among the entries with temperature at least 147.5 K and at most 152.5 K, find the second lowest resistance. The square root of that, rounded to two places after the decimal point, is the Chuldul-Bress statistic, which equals 1.35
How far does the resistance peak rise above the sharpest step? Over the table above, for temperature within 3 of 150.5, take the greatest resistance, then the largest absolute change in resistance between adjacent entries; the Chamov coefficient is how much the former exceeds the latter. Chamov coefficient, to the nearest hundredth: 1.82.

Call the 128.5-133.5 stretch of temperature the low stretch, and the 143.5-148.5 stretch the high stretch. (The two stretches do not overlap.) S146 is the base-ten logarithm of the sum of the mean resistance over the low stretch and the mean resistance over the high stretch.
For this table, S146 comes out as 0.599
